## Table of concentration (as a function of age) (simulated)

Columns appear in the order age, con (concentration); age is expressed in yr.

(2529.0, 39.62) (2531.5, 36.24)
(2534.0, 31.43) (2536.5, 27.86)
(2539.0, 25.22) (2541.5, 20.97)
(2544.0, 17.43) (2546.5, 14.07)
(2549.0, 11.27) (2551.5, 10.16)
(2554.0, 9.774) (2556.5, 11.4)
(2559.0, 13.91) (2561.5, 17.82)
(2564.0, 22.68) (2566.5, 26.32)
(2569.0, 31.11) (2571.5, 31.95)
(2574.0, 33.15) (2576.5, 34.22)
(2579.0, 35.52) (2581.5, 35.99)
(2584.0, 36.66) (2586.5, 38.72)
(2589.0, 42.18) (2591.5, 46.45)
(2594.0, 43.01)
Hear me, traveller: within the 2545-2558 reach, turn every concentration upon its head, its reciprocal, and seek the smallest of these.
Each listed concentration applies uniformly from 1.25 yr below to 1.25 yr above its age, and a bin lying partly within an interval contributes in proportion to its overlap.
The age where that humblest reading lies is 2546.5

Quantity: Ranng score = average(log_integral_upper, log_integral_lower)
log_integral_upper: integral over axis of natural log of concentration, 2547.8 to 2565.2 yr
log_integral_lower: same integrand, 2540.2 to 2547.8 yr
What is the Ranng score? 33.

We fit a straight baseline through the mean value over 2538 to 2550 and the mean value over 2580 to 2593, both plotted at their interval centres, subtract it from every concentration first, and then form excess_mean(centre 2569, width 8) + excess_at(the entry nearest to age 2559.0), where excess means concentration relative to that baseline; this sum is -13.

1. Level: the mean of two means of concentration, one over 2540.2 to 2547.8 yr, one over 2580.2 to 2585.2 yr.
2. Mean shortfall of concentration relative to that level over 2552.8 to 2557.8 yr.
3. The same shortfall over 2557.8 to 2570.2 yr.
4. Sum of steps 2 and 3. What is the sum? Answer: 21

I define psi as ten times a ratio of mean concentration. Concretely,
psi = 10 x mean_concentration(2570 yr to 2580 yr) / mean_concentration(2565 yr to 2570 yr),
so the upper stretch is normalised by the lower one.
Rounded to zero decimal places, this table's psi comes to 12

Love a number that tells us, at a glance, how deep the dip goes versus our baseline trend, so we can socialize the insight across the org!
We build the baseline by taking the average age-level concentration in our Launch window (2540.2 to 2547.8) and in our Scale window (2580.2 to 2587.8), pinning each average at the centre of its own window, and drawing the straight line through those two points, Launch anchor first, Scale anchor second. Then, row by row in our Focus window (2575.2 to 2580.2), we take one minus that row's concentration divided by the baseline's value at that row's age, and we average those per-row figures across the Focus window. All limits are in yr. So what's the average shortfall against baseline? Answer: -0.02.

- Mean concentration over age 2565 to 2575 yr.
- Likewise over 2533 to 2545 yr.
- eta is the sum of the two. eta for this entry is 55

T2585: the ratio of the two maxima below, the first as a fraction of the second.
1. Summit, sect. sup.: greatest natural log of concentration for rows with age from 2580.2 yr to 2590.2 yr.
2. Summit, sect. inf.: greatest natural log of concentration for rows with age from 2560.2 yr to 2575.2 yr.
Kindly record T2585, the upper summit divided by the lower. 1.07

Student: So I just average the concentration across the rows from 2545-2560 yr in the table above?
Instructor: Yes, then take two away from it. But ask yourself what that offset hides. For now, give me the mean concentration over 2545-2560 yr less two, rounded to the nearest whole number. 10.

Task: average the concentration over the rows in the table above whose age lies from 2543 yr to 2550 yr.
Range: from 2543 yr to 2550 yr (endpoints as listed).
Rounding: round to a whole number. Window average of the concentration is 14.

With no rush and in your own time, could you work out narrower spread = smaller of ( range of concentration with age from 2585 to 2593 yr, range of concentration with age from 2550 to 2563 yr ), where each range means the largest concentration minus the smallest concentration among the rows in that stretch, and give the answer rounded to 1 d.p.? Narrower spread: 7.7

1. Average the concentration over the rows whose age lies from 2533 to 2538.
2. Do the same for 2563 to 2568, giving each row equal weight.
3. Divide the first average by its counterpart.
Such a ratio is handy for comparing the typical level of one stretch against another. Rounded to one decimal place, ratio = 1.2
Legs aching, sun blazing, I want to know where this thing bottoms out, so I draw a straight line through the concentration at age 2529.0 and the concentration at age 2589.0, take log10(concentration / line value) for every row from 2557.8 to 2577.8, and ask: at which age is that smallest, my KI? 2559.0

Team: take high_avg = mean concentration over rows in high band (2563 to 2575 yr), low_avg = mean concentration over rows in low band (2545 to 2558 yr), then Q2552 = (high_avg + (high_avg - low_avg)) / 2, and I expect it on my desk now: 23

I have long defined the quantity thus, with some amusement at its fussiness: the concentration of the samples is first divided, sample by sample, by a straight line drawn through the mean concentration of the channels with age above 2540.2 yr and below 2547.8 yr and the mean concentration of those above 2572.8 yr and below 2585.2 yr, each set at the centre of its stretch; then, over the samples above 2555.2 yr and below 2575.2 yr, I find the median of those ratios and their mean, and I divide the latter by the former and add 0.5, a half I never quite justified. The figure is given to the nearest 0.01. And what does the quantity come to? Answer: 1.44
